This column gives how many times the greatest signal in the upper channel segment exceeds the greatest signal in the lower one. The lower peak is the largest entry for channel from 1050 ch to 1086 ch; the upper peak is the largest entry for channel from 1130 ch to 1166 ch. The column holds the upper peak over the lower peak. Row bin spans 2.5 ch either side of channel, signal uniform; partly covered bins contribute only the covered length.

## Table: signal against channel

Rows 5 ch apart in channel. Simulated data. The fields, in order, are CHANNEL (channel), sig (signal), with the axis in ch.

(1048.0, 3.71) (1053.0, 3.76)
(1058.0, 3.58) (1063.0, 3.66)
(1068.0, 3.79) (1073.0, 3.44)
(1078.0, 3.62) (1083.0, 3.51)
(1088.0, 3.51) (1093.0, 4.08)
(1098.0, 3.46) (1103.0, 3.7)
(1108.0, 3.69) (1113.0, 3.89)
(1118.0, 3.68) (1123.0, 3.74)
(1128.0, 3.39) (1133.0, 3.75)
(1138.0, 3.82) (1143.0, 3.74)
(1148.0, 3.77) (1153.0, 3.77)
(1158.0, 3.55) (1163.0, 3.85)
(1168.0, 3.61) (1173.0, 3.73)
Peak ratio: 1.02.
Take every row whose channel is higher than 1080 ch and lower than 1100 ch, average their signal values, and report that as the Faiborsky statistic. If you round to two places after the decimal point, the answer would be 3.64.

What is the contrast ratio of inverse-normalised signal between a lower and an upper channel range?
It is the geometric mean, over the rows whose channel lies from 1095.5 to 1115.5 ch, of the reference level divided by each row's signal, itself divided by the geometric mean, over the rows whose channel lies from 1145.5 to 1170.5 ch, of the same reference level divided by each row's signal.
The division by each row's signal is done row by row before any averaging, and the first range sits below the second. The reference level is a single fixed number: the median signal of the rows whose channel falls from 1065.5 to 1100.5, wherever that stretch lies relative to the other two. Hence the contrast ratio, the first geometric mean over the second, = 1.01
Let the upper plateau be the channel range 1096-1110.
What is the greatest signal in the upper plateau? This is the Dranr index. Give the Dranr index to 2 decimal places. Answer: 3.70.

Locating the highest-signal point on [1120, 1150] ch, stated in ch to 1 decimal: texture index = 1138.0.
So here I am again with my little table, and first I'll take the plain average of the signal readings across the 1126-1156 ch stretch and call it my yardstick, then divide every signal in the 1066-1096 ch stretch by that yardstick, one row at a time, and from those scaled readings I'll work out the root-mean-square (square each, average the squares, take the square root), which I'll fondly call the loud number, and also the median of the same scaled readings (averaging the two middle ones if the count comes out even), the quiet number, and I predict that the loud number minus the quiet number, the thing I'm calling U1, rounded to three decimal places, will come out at 0.027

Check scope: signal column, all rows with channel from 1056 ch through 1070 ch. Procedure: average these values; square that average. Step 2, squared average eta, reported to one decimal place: 13.5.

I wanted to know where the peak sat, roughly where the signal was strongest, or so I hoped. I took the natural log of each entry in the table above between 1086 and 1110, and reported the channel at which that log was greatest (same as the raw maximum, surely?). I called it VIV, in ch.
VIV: 1093.0 ch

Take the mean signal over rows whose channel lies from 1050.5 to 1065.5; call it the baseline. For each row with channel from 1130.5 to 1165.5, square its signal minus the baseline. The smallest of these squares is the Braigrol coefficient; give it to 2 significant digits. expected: 0.0054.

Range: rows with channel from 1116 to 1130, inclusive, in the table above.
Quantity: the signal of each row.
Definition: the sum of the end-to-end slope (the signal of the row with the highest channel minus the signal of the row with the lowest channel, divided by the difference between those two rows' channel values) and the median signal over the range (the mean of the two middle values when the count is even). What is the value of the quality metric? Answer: 3.65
